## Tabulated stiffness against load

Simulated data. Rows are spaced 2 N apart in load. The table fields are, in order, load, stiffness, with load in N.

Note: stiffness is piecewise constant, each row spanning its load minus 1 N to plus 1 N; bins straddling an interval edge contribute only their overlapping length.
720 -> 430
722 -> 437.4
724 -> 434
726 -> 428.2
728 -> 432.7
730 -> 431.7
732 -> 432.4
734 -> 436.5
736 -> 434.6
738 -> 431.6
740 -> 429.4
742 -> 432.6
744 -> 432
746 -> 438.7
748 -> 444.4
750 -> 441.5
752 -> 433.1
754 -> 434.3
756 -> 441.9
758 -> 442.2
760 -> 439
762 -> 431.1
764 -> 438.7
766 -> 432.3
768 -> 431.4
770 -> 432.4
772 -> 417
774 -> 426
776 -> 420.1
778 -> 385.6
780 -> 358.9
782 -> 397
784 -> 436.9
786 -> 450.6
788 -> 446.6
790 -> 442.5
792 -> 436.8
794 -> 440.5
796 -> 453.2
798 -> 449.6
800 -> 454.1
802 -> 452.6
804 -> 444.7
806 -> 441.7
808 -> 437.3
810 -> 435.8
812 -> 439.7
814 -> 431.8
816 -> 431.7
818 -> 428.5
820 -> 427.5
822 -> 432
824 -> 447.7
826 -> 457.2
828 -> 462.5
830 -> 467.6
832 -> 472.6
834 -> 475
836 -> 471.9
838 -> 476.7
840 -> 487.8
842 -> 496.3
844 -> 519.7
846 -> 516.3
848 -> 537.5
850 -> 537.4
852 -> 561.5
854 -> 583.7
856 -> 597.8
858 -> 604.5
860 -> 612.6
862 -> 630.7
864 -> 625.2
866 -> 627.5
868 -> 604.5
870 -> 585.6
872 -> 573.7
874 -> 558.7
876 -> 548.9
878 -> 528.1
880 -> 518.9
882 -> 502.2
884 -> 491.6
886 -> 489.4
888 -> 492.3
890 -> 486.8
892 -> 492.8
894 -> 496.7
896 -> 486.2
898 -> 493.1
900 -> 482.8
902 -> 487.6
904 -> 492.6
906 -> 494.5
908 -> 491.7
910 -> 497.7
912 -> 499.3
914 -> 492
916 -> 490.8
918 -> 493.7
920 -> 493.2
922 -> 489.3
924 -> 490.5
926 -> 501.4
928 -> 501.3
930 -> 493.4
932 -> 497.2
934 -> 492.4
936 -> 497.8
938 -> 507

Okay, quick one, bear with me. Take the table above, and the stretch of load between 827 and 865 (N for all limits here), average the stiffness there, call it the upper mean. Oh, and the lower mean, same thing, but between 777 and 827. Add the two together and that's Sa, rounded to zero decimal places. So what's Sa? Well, 968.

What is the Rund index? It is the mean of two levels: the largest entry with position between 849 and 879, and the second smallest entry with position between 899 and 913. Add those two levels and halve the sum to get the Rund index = 559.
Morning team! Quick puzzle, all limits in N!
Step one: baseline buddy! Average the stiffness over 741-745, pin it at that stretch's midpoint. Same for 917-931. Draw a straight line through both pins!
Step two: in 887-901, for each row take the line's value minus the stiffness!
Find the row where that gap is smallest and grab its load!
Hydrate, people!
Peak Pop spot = 894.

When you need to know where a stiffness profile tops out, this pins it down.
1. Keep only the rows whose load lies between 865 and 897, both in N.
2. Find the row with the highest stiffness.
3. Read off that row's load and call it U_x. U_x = 866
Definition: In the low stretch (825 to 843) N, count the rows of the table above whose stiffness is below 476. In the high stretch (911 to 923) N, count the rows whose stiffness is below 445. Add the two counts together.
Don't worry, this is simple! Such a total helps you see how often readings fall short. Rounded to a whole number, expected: 6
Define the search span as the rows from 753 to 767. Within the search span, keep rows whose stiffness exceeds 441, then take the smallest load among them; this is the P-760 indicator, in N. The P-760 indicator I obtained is 756 N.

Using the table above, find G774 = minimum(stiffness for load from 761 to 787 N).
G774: 358.9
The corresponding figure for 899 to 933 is 482.8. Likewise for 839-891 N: 486.8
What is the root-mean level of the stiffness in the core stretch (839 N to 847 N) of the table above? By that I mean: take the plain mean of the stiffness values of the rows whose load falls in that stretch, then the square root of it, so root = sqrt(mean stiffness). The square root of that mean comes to 22.5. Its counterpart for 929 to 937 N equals 22.3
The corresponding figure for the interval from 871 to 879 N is 23.5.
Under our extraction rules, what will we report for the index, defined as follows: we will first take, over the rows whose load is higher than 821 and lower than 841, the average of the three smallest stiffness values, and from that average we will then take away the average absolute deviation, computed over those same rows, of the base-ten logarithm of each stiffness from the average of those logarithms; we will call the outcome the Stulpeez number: 446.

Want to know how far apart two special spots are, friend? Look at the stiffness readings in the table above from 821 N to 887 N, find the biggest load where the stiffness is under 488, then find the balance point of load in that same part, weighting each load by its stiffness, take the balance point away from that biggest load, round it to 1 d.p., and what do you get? -15.2 N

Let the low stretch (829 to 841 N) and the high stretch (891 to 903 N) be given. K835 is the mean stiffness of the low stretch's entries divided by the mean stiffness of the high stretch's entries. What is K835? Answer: 0.97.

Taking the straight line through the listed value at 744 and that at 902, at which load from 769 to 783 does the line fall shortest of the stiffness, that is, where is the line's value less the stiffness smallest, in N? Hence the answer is 770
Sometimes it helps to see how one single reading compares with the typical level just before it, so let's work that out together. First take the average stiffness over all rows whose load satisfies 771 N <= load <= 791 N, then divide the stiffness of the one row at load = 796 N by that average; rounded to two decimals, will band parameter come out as 1.08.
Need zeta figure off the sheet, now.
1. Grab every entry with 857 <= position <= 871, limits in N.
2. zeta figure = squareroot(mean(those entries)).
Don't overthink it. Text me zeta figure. 24.8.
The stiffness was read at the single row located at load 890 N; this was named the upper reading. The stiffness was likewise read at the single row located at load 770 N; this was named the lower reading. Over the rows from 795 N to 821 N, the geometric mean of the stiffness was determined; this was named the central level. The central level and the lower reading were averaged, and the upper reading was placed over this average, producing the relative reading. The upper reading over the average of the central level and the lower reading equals 1.12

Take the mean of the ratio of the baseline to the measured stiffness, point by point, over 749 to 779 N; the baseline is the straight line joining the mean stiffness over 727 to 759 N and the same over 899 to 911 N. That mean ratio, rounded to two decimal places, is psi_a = 1.03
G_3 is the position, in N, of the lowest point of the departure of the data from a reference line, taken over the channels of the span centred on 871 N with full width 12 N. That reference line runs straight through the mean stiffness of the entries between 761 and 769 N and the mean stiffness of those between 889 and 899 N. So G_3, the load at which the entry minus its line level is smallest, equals 876 N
